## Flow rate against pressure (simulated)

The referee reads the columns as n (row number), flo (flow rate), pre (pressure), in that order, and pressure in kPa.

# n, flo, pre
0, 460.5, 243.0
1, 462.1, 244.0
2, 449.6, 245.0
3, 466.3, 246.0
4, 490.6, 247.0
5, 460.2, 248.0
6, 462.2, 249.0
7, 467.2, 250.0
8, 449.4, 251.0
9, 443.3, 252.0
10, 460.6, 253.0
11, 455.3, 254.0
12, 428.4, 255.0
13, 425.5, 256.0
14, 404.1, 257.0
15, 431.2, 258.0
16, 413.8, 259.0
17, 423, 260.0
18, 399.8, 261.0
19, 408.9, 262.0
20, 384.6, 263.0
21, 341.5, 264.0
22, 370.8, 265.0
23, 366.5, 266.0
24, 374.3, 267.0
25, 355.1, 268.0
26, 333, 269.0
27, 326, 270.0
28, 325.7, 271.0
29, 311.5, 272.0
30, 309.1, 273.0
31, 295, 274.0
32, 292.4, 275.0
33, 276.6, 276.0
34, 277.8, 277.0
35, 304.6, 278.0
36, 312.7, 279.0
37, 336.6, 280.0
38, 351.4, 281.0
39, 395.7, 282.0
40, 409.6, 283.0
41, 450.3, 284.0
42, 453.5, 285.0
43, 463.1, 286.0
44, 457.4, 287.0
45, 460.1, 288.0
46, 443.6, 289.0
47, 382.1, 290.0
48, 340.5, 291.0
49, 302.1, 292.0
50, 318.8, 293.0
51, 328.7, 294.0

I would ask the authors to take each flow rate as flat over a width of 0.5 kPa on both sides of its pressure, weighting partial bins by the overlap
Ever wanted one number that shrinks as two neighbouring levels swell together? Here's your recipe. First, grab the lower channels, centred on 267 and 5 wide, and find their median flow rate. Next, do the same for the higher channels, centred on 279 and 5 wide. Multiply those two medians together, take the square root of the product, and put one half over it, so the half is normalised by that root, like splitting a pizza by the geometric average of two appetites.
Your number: 0.0015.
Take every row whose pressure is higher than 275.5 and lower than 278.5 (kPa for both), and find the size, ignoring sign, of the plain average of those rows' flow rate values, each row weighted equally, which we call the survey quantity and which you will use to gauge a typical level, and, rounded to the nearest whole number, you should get 286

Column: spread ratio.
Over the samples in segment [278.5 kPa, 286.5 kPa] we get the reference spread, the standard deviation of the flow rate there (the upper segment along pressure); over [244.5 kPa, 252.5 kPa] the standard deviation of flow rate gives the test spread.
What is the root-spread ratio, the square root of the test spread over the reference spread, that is 0.51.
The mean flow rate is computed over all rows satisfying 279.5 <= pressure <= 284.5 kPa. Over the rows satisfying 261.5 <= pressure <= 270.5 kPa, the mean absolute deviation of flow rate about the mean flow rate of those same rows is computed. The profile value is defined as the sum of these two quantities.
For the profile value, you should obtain 410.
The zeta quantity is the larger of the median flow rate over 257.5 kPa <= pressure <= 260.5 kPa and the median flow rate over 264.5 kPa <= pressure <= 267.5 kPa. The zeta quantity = 423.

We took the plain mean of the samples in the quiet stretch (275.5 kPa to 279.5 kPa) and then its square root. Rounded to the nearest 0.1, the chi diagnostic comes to 17.1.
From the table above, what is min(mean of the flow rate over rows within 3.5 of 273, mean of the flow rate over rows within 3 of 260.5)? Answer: 305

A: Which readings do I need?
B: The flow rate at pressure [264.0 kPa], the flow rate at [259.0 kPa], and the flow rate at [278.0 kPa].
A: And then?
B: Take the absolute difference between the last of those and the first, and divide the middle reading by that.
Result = 11.2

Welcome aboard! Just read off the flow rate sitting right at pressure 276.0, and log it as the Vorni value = 276.6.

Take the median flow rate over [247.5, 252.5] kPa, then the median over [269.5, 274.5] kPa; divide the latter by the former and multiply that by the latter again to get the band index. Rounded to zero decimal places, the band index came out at 211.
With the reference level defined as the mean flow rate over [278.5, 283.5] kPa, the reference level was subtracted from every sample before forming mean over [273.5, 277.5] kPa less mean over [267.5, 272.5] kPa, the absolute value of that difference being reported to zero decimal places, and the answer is 45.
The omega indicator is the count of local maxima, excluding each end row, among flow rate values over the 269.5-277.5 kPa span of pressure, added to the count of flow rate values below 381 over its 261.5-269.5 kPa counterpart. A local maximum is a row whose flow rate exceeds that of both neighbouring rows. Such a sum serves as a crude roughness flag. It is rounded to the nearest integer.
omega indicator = 6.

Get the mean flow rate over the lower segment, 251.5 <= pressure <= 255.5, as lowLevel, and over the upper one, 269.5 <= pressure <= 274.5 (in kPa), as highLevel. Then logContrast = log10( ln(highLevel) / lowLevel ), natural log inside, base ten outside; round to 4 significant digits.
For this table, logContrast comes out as -1.891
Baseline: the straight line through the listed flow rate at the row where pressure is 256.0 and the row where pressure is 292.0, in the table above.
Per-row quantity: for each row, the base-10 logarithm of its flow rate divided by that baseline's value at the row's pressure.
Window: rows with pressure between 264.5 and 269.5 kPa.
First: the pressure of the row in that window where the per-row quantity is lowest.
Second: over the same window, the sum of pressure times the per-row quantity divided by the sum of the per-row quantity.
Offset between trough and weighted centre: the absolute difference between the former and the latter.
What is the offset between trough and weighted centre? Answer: 1.6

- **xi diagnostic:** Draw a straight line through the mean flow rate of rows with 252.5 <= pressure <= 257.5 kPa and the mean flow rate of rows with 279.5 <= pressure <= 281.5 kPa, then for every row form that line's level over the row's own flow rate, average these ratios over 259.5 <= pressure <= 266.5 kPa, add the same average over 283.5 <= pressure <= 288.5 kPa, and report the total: 1.77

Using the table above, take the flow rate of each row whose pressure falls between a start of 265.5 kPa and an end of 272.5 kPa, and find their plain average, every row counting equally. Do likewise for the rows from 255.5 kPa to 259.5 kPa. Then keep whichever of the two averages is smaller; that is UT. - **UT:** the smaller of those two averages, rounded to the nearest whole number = 342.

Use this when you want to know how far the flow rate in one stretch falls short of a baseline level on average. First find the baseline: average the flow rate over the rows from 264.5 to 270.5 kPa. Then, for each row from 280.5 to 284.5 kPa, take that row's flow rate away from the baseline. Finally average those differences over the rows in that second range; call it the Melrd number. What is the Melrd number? -47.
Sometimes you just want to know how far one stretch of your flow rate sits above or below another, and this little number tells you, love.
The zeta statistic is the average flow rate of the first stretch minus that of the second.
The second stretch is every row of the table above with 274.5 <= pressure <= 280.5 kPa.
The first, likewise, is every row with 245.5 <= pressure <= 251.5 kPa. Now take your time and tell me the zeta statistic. 166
